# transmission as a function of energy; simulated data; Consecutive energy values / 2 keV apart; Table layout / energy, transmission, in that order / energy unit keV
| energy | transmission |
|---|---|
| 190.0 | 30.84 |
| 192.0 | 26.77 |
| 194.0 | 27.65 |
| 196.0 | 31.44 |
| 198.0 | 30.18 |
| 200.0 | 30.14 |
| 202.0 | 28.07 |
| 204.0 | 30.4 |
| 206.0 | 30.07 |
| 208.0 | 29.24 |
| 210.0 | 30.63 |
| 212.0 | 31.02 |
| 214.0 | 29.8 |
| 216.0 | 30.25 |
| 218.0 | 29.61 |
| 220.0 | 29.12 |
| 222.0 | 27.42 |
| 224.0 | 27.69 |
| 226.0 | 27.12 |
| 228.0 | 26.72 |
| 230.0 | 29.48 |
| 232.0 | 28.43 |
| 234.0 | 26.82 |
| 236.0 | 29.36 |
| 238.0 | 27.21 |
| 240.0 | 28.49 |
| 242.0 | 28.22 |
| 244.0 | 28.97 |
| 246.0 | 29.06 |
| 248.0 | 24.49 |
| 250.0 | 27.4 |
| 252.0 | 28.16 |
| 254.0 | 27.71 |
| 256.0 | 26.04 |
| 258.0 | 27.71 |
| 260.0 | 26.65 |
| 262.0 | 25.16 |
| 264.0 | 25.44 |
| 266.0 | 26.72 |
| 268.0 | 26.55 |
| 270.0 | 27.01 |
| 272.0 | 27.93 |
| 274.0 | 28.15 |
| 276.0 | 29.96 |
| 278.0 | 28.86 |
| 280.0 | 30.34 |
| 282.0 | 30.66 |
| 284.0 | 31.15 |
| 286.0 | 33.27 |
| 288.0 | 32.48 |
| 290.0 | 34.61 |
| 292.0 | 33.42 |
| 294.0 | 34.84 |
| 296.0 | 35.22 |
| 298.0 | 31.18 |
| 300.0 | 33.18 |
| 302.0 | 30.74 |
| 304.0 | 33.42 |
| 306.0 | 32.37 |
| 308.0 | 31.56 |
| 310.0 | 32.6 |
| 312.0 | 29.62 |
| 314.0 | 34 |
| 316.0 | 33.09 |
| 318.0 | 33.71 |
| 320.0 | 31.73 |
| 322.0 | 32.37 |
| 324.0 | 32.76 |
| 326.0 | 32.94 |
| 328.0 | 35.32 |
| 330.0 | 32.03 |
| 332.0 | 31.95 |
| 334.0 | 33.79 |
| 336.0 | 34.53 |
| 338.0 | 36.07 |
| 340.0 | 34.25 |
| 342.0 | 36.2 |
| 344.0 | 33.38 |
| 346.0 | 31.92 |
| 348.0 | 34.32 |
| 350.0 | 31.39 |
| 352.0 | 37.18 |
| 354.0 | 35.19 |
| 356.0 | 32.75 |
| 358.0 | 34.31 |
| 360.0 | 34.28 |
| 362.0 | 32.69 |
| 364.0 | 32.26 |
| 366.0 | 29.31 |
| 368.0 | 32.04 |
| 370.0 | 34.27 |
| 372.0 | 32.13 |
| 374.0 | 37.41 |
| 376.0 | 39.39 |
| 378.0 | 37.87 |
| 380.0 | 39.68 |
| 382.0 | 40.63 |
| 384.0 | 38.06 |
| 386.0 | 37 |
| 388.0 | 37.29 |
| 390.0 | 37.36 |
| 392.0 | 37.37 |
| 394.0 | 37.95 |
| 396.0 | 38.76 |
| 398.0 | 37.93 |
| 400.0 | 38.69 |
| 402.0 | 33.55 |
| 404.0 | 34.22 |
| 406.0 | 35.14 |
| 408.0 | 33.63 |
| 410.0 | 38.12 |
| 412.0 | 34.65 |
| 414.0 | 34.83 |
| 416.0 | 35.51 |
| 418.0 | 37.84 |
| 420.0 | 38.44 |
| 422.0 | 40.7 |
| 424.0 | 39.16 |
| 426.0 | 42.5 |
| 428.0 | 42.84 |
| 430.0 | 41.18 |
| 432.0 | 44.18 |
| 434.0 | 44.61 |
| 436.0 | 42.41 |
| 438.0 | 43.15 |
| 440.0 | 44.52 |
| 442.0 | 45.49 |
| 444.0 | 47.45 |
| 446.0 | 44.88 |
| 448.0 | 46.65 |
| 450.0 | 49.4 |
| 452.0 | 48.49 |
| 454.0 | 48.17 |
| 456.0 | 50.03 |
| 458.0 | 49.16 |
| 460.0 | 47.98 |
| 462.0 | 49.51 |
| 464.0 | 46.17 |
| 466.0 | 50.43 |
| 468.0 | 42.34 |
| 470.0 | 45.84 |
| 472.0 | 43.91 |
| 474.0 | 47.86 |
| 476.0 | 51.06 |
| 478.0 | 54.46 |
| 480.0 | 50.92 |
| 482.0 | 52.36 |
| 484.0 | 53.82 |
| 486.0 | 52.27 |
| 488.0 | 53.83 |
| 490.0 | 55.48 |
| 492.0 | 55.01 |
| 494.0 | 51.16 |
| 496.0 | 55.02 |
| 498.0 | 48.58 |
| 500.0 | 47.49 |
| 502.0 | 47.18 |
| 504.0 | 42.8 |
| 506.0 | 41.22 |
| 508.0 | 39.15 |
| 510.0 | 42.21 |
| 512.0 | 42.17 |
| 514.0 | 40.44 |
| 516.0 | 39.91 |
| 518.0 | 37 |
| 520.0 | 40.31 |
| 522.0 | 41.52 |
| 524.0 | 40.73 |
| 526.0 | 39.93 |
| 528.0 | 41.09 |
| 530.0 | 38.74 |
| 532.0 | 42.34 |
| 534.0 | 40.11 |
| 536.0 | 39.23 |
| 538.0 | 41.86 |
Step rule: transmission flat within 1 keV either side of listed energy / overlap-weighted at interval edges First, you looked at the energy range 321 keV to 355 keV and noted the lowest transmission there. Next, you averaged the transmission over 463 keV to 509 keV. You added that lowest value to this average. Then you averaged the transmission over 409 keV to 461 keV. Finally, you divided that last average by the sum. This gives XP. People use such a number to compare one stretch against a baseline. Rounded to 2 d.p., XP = 0.54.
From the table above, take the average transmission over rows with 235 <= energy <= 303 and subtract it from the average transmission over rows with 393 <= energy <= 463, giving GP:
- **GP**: 12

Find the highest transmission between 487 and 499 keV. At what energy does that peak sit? 490.0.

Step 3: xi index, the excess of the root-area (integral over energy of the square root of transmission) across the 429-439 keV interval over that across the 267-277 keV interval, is 13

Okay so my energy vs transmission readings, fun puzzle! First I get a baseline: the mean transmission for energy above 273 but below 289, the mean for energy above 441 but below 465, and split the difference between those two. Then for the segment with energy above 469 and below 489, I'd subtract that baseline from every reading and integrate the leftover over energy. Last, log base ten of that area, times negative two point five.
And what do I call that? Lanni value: -5.90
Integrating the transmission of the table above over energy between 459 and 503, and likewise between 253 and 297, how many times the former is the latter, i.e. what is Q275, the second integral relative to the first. 0.59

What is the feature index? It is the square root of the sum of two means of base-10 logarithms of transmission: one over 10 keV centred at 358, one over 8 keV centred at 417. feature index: 1.76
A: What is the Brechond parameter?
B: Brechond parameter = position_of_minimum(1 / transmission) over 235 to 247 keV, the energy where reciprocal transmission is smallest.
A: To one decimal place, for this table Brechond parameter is 236.0 keV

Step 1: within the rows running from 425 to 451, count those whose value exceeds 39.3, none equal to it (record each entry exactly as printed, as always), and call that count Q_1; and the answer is 13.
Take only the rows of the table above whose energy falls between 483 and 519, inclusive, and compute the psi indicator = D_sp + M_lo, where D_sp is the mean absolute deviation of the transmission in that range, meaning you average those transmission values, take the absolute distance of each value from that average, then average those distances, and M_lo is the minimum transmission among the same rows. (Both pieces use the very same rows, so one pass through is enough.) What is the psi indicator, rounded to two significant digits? 43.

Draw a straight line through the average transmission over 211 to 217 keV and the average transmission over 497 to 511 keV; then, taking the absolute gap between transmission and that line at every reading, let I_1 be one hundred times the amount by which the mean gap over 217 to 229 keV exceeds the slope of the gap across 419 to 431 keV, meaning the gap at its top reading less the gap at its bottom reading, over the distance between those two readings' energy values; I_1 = 294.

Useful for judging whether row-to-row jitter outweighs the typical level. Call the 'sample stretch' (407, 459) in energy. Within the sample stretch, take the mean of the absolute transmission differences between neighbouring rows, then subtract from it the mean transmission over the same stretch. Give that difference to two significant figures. -41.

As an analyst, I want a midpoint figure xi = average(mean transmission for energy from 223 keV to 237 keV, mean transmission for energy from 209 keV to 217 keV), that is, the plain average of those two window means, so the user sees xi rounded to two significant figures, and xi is 29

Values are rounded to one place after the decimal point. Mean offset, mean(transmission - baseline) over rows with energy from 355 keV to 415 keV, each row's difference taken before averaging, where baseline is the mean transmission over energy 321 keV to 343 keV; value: 1.9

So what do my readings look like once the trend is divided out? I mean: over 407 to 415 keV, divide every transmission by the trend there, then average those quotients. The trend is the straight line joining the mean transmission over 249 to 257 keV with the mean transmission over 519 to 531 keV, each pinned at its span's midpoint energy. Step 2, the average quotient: 1.01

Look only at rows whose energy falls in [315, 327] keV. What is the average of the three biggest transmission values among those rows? 33.2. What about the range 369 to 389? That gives 39.9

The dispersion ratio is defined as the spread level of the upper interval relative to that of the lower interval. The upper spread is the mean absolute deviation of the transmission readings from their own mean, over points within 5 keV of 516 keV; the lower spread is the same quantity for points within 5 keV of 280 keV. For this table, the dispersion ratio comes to 1.93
